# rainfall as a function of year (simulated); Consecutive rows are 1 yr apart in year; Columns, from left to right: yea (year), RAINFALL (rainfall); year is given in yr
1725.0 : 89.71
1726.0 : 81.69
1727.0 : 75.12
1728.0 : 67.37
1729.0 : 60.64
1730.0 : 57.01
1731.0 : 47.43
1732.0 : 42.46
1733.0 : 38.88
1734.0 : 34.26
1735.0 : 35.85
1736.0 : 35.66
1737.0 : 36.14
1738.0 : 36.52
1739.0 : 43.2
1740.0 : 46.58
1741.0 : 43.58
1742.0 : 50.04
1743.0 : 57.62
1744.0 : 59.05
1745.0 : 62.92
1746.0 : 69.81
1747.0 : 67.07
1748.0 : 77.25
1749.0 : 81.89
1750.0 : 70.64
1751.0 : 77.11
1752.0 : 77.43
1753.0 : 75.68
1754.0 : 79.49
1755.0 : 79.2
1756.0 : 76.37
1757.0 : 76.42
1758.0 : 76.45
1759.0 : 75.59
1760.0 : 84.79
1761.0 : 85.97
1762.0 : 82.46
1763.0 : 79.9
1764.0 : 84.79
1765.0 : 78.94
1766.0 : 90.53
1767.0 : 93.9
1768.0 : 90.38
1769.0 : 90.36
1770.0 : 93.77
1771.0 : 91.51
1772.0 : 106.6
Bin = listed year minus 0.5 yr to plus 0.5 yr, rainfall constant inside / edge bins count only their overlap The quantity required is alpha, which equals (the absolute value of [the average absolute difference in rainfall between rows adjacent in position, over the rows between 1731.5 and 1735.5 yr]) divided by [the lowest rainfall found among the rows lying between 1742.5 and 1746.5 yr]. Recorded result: 0.057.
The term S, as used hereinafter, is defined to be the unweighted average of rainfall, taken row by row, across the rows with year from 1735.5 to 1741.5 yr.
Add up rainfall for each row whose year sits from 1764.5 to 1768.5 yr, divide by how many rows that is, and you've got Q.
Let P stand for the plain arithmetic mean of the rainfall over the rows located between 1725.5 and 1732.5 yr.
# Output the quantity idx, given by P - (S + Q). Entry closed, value -67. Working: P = 62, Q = 88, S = 40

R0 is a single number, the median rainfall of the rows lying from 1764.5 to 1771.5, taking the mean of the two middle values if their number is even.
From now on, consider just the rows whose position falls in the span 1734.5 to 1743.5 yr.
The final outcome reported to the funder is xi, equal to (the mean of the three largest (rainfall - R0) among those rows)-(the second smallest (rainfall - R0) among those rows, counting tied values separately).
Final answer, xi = 16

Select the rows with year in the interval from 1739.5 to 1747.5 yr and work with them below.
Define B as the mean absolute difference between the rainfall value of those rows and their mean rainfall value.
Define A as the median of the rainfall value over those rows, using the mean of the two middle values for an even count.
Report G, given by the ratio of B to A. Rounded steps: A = 58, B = 8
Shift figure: 0.13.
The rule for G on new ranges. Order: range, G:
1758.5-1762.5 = 0.04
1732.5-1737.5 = 0.03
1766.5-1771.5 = 0.02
